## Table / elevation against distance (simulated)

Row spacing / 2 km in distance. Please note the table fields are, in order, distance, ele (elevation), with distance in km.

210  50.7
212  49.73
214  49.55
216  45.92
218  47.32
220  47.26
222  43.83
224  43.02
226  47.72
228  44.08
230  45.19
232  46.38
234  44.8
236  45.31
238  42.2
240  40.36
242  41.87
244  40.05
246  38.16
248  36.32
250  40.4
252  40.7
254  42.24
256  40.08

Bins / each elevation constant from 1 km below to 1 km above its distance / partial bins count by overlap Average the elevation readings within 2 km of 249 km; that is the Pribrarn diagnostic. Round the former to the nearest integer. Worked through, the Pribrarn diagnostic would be 38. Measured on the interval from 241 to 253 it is 40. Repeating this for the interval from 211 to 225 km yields 47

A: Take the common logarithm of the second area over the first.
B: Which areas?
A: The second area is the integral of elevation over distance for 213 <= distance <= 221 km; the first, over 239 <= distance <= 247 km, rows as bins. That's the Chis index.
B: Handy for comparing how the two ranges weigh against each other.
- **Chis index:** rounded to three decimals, 0.074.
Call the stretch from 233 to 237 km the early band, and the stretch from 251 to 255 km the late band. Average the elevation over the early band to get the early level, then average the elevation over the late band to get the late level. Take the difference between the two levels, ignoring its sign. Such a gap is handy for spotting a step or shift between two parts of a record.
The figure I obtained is 3.6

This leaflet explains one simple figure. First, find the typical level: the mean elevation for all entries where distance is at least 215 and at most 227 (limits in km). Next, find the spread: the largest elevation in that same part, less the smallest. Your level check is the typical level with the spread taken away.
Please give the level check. 41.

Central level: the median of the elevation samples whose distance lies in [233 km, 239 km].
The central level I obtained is 45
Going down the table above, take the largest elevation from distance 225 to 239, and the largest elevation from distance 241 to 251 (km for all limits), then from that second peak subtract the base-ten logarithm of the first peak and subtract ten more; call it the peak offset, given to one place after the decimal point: 30.2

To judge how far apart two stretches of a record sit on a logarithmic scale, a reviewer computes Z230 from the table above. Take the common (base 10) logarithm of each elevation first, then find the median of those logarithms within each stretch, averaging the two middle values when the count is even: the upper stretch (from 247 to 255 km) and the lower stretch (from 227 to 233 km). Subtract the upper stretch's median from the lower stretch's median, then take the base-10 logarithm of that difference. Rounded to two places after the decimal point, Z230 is -1.33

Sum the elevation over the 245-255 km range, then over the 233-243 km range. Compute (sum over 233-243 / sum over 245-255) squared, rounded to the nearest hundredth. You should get 1.18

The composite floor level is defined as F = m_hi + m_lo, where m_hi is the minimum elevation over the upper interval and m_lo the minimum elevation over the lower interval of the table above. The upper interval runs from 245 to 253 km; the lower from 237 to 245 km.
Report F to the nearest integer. 76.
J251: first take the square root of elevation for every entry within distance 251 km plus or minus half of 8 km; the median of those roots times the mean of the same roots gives 40.2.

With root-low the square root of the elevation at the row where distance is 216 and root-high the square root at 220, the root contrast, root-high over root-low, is 1.01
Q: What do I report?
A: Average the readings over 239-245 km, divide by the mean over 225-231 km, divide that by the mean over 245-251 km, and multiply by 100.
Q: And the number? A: 2.33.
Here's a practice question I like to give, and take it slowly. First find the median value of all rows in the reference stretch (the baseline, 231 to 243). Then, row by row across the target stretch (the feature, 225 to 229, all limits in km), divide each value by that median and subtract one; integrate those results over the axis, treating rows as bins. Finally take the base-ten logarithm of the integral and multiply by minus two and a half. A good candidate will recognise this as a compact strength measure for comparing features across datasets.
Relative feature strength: 1.6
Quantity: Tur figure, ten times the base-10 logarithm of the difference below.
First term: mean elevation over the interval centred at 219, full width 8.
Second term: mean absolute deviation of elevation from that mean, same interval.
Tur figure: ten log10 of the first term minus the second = 16.5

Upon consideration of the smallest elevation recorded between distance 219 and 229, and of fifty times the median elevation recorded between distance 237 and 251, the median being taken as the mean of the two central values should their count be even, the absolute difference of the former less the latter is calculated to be 1975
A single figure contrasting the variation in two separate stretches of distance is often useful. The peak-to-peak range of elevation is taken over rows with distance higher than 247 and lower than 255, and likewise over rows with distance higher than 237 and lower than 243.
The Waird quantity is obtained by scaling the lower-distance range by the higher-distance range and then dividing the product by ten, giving 1.1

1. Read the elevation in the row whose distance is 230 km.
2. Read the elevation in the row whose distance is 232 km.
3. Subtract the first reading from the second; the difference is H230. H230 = 1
